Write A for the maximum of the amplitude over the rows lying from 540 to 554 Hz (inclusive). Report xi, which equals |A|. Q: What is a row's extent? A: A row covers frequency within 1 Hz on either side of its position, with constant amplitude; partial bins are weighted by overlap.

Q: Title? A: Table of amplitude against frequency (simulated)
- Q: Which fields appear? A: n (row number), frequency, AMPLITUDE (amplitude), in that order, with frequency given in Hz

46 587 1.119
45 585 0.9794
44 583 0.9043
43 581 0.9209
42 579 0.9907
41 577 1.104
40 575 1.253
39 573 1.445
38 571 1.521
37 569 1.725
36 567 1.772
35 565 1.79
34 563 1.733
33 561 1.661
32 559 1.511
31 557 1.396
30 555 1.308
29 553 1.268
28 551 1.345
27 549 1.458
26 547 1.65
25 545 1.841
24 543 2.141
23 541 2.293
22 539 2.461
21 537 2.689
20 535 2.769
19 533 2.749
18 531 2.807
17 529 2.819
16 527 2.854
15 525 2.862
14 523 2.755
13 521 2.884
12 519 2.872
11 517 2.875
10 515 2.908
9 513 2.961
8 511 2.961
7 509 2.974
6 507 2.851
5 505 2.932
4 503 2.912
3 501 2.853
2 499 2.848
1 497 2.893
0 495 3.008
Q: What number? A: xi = 2.3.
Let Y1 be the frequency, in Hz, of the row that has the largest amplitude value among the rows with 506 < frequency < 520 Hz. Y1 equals 509 Hz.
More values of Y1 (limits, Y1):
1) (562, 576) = 565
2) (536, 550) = 537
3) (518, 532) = 521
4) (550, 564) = 563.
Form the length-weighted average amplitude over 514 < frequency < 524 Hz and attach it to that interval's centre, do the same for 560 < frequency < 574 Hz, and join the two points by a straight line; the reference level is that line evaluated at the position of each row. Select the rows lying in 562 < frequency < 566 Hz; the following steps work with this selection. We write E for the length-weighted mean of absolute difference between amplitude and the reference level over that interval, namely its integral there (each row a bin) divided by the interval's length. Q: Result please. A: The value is 0.05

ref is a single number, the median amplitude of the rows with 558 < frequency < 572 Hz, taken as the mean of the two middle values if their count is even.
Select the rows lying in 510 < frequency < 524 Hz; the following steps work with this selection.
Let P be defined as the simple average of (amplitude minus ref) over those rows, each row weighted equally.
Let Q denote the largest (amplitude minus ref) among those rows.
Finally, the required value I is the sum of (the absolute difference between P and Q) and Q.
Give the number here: 1.3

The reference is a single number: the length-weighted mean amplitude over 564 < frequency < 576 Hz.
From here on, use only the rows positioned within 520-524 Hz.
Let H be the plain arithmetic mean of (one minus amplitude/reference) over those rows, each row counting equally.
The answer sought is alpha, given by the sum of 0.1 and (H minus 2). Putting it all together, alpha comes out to -2.68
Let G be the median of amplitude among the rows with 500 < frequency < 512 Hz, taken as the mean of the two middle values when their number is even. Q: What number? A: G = 2.9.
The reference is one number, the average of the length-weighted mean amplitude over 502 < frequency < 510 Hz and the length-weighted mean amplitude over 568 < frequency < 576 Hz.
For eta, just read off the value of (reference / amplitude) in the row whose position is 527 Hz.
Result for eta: 0.8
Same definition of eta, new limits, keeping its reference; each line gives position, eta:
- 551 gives 1.6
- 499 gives 0.8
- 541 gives 1.0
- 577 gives 2.0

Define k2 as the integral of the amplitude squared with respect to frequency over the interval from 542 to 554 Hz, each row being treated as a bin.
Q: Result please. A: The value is 32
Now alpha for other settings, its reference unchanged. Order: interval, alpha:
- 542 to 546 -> -2.16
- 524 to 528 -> -2.70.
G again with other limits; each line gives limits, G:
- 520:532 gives 2.8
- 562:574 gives 1.7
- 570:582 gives 1.2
